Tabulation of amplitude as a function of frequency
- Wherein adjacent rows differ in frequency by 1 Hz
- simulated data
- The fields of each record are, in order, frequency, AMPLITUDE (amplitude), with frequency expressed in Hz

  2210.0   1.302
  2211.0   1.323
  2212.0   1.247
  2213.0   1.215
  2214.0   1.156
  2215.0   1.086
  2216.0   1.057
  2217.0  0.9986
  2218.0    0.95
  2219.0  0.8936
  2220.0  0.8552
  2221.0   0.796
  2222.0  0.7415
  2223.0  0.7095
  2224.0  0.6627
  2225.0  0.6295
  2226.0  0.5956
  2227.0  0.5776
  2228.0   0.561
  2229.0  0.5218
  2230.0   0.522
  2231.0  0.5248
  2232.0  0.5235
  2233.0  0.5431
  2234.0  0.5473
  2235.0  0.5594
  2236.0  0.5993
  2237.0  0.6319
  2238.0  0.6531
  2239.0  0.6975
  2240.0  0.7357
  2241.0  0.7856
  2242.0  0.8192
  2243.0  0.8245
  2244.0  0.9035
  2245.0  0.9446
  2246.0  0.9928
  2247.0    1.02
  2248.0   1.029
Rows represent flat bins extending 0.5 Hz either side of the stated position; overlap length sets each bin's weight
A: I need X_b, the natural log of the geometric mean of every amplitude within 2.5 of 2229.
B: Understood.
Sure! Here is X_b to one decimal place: -0.6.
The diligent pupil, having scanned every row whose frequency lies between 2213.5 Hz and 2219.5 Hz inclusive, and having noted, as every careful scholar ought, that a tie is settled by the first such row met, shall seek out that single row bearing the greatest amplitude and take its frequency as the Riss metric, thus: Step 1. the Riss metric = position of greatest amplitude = 2214.0 Hz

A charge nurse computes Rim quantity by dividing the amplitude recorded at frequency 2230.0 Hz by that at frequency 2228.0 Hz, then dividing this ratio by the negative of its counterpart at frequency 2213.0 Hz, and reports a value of -0.77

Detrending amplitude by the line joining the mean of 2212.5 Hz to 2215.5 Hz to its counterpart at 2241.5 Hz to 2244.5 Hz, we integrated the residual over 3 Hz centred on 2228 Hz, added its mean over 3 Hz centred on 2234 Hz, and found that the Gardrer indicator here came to -1.75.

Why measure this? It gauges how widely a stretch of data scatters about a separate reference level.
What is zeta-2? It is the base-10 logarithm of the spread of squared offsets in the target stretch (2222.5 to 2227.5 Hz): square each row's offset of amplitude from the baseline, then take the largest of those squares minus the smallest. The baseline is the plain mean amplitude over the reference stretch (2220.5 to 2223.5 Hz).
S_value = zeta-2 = -1.56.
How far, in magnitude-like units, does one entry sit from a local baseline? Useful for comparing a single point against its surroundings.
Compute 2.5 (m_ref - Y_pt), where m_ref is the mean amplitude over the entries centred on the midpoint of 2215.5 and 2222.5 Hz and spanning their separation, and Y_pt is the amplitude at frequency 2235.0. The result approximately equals 0.8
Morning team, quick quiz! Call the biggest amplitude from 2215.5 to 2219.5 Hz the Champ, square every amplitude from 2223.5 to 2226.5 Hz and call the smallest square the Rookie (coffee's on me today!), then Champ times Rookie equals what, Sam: 0.37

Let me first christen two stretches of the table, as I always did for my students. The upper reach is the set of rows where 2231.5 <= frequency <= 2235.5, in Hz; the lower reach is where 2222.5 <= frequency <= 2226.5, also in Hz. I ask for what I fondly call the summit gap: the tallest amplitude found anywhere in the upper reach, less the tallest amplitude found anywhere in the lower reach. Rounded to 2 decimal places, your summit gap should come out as -0.15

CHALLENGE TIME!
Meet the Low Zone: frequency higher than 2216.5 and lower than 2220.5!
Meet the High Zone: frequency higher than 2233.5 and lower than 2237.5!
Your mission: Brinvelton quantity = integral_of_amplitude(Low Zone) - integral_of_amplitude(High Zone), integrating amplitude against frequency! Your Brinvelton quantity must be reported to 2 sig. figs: 1.4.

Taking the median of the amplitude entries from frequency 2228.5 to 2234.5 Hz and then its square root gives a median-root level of 0.72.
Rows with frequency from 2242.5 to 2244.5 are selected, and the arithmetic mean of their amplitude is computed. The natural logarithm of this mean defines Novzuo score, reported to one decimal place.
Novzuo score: -0.1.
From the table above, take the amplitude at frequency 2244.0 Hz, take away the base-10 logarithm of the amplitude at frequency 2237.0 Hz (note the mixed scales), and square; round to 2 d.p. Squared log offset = 1.22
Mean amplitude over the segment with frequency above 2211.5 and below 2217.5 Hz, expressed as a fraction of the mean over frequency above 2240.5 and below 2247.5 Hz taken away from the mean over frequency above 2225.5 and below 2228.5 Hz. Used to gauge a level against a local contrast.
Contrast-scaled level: -3.5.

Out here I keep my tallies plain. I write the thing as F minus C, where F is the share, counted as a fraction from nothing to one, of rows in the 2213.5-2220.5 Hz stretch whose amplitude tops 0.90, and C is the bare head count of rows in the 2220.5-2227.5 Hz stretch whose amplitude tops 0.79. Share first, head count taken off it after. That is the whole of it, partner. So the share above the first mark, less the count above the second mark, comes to 0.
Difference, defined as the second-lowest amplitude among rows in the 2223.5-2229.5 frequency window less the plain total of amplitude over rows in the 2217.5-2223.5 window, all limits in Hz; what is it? -4.4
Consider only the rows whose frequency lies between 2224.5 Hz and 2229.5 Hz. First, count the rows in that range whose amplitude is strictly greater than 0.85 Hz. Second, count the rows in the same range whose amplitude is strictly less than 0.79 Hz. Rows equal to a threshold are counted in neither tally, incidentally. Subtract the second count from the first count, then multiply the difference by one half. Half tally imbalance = -2.50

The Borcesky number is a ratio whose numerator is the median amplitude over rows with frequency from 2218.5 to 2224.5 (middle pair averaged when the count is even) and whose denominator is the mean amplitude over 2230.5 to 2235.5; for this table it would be 1.42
